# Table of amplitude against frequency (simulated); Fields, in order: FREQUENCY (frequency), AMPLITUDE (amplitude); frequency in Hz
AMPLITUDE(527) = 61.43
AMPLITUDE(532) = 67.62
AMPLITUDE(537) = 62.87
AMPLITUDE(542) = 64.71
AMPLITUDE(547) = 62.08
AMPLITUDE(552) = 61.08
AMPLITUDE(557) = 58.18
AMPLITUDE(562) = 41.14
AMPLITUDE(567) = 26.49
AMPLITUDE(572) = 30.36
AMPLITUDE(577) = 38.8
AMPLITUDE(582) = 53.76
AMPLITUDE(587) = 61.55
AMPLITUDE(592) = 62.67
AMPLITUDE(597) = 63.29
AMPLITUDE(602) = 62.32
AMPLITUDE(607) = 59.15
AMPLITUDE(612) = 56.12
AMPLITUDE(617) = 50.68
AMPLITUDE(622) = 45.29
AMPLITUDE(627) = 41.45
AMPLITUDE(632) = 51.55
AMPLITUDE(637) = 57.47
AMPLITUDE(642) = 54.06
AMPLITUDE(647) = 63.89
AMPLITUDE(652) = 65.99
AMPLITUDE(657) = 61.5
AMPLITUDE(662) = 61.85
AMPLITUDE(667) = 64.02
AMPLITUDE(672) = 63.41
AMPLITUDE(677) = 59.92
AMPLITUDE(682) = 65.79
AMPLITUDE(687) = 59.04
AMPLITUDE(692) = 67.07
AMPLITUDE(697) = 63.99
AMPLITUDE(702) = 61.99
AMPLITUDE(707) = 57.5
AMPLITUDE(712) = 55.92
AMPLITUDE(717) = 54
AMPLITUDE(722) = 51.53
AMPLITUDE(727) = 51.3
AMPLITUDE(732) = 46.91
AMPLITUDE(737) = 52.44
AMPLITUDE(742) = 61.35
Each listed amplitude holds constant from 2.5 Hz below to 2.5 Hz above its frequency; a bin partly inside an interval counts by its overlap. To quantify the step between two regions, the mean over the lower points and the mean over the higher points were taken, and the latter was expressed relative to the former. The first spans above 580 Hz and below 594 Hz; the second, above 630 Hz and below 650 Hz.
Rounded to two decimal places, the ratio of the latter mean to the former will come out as 0.96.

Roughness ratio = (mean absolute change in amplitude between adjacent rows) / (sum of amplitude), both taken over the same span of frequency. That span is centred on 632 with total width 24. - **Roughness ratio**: 0.023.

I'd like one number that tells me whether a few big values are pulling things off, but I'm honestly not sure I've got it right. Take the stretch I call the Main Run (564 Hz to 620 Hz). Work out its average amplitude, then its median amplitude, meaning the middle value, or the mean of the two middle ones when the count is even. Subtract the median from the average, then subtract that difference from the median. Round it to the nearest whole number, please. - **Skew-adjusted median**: 61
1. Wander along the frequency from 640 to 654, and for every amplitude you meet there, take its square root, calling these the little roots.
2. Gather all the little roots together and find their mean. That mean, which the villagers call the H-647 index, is 7.8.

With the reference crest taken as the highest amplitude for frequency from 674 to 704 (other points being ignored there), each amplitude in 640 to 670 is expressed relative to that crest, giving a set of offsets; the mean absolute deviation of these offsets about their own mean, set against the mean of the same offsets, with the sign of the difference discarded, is 8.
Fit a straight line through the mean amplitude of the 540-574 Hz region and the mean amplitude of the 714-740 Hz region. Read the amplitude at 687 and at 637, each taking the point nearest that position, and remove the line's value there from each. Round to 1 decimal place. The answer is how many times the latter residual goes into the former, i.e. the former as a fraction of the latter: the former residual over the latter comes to 1.1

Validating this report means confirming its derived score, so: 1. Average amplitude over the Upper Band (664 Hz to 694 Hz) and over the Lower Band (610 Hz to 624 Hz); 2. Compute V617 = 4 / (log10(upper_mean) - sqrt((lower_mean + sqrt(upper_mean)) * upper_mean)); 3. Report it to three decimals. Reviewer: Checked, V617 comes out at -0.068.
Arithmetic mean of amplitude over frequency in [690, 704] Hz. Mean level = 64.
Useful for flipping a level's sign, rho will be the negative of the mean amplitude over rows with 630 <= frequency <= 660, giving -59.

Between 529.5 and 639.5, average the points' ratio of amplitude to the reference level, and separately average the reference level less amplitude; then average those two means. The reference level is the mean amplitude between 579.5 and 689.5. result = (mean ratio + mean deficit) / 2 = 2.9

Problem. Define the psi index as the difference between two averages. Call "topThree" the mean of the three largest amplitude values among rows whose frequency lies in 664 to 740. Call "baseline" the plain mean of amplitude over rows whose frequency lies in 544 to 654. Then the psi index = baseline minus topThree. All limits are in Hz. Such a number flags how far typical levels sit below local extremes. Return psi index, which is -12.6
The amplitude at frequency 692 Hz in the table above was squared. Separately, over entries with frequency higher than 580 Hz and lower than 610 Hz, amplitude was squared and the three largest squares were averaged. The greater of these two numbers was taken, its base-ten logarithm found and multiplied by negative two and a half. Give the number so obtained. -9.13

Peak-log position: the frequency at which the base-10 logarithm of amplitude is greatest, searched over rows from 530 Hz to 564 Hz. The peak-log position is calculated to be 532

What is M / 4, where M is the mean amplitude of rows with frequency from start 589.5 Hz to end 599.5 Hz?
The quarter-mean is 15.7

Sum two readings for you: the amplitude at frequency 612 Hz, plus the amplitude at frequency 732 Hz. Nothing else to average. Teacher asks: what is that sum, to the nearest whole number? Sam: 103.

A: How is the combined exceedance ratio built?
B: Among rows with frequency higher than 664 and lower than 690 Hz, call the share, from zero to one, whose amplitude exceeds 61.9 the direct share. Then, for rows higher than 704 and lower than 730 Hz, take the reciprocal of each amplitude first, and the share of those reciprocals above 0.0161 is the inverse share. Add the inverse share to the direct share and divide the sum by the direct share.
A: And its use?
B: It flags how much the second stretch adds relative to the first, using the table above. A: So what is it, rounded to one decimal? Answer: 2.7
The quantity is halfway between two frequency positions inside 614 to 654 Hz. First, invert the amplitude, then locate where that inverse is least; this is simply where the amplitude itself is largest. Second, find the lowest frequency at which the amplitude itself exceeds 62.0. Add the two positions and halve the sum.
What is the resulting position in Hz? 649.5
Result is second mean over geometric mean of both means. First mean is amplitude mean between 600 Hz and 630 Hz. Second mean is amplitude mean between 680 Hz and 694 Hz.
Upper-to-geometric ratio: 1.10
